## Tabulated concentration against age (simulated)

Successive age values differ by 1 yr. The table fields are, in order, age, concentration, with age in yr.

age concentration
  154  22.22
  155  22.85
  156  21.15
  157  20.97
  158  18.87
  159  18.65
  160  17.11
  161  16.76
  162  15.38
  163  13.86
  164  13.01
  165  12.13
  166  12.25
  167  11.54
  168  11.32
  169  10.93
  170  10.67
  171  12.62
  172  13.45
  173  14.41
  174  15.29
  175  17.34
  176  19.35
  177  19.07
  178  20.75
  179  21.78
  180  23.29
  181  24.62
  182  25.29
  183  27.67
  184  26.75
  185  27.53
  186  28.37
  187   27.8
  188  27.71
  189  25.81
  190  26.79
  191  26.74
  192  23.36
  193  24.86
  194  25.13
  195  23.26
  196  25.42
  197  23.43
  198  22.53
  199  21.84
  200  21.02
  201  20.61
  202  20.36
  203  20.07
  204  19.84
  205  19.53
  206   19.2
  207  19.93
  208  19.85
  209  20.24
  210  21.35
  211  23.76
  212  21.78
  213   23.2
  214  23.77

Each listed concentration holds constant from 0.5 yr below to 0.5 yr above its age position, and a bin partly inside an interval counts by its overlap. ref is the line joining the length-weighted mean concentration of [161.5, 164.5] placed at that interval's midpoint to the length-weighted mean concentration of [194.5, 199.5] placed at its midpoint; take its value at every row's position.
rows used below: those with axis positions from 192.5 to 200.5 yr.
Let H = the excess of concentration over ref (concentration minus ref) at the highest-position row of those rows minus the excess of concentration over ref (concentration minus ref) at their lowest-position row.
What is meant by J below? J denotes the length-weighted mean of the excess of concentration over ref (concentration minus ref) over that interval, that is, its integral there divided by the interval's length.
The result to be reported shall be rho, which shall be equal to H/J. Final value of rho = -20.8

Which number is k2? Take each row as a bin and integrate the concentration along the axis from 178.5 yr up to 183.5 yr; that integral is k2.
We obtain 123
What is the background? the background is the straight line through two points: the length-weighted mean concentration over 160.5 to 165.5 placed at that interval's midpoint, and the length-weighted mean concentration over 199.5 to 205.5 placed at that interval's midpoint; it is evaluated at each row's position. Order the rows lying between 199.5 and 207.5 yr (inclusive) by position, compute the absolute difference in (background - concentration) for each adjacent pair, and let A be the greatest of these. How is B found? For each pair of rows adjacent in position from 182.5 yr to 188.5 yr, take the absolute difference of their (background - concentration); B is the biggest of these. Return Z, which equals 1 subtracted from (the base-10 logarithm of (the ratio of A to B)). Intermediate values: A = 0.6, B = 1.1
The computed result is -1.27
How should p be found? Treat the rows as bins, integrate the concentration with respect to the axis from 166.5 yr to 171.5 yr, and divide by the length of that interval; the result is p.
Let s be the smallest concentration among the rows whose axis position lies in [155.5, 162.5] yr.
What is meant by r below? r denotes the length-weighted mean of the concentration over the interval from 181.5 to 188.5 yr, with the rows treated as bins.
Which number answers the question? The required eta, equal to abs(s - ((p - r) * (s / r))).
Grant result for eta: 24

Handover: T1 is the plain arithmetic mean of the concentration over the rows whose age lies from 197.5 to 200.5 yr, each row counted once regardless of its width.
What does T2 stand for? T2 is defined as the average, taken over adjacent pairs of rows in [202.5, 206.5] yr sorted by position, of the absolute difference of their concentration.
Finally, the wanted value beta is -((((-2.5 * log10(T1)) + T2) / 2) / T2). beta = 5.27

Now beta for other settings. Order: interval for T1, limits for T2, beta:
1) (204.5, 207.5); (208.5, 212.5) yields 0.38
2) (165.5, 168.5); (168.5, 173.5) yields 0.84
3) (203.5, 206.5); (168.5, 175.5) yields 0.90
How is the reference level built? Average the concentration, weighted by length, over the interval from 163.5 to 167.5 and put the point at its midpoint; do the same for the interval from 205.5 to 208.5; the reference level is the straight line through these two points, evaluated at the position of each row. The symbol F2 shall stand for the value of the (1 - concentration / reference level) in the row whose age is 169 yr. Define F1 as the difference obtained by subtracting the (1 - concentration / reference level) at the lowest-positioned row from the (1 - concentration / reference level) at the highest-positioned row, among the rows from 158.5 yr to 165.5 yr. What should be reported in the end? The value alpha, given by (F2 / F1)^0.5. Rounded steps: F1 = 0.7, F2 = 0.2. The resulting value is 0.5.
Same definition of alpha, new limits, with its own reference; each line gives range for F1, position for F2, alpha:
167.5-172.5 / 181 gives 2.4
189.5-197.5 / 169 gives 0.7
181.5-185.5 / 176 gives 2.1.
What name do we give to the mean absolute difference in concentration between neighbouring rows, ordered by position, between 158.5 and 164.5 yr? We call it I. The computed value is 1.13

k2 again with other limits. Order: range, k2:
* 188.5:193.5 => 128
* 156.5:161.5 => 92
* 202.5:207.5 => 99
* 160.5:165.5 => 71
